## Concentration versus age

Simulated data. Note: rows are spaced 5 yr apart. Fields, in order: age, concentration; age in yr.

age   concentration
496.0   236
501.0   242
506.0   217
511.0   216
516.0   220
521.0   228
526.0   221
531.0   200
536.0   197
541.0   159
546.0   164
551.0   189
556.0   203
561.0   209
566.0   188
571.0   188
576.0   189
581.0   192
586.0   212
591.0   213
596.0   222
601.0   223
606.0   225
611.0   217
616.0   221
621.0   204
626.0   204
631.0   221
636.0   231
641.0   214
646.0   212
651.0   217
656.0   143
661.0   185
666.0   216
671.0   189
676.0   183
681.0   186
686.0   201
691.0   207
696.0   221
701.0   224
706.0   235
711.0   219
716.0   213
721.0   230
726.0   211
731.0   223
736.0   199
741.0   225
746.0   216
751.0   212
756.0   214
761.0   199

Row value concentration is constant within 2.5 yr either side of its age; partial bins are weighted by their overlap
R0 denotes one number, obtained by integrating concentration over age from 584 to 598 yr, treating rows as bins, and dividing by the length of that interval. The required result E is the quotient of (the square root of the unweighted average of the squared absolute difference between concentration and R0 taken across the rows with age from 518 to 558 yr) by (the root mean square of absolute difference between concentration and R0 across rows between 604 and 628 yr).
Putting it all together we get 3.5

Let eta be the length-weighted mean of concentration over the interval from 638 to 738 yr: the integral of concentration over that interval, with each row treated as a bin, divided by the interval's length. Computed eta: 206.6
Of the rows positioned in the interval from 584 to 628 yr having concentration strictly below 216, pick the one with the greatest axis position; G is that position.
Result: 626.0 yr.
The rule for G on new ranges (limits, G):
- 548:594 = 591.0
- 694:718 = 716.0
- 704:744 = 736.0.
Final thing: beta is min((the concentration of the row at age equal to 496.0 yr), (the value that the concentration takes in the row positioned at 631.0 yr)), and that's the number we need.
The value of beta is 221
